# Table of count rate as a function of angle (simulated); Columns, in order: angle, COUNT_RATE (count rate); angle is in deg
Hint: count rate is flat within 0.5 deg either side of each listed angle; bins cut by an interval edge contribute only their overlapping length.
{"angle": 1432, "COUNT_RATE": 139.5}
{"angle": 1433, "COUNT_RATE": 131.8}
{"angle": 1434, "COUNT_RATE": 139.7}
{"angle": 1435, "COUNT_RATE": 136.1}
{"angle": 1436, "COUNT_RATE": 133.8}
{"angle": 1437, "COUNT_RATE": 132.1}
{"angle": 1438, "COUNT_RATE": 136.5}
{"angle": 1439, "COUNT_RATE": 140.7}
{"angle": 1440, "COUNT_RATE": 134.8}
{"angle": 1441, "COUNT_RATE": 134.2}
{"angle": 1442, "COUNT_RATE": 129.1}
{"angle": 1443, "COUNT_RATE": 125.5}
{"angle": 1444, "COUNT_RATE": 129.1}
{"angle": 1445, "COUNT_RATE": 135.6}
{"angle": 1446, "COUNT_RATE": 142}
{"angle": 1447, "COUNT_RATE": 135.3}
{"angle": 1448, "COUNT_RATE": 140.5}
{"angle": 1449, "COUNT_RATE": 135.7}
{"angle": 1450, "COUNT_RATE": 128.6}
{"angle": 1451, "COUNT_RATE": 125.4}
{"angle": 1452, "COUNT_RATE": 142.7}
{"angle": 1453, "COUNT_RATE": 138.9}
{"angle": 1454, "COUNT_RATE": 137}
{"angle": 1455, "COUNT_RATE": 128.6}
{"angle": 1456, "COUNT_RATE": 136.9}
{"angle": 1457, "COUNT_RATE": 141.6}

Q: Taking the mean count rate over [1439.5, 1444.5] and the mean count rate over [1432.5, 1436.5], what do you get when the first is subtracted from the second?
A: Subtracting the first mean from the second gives 5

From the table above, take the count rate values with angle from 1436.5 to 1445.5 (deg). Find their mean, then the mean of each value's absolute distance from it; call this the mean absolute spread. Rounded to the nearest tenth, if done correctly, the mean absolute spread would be 3.7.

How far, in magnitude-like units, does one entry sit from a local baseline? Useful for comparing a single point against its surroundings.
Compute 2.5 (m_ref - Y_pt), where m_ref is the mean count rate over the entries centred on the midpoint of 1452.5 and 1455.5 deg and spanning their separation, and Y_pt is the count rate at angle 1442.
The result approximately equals 14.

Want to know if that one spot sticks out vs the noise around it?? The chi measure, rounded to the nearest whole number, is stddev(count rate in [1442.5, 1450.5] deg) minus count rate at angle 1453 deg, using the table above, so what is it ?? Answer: -133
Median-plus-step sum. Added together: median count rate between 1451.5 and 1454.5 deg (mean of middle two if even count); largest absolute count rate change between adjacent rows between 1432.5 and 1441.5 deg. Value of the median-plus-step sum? 147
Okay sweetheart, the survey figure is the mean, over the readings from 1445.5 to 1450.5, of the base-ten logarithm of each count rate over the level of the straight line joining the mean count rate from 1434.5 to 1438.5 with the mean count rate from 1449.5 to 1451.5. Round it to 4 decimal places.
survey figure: 0.0262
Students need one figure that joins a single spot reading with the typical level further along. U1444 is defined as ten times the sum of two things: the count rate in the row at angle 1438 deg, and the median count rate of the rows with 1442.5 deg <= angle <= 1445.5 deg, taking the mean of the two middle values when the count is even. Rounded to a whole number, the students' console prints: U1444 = 2656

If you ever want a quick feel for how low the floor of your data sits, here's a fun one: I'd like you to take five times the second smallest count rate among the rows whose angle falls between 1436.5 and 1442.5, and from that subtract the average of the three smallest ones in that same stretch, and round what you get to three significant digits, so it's 529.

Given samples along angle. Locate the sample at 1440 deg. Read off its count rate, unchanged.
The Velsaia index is 134.8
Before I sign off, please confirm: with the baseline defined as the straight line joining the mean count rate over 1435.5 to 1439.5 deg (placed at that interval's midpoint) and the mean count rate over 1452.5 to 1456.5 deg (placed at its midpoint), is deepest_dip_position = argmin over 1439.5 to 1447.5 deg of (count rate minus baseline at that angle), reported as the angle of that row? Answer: 1443 deg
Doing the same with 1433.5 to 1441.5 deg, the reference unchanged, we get 1437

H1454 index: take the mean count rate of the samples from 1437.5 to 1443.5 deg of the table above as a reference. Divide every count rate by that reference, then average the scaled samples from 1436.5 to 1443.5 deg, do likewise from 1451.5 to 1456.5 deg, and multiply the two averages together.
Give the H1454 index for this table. 1.02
